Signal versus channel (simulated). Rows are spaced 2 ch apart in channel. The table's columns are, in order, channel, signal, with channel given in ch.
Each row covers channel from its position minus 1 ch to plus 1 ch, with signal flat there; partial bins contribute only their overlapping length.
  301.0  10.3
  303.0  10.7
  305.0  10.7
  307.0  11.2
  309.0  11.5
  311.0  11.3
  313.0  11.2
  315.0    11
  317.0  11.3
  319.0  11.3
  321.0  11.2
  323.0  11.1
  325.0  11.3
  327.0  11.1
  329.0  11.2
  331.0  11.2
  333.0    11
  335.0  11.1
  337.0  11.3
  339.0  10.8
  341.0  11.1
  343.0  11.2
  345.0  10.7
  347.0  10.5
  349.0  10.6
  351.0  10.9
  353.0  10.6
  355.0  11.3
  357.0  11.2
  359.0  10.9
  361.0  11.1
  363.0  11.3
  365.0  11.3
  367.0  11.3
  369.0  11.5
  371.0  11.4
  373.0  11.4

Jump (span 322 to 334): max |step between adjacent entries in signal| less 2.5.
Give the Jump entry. -2.30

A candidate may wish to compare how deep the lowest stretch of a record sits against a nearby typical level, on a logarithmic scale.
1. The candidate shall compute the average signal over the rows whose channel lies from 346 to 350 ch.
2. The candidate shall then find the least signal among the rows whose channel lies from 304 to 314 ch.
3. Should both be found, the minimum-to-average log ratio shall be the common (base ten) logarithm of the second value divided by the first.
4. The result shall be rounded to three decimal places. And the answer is 0.006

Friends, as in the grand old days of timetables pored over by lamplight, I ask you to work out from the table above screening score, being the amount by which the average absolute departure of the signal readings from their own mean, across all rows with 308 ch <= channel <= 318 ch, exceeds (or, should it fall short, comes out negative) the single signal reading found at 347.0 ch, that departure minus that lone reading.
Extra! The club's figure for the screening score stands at -10.4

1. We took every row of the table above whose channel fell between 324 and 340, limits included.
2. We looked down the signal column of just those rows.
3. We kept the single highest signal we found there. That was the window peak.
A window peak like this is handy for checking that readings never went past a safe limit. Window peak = 11.3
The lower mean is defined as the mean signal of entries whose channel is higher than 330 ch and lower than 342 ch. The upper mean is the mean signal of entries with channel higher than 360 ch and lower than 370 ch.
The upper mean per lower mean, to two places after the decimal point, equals 1.02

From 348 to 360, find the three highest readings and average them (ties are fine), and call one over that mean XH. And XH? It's 0.0898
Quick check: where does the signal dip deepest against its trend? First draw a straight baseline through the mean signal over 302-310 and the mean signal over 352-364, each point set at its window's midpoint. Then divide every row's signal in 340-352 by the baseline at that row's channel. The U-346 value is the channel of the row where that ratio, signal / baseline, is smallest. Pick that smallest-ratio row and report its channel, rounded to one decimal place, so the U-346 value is 347.0 ch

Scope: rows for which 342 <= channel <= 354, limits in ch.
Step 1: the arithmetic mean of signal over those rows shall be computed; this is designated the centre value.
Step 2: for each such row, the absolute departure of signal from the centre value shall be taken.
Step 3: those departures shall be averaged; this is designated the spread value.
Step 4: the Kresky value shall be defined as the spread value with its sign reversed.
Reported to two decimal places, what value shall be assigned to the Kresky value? -0.20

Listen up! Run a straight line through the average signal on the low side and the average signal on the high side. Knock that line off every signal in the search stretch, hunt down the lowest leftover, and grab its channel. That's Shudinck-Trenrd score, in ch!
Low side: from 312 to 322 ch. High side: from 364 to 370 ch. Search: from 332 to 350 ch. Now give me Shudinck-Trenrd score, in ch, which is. 347.0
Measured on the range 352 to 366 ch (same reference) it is 353.0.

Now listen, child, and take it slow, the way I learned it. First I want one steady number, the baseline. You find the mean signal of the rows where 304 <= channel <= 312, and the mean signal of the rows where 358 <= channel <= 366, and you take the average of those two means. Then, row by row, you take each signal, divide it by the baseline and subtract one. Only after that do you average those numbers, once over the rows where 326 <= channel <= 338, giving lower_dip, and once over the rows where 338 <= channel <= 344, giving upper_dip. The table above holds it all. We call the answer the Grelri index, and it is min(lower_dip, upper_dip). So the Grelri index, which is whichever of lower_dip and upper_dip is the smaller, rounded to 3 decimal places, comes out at -0.012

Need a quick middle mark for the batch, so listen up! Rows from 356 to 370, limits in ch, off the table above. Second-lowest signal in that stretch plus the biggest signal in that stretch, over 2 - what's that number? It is 11.3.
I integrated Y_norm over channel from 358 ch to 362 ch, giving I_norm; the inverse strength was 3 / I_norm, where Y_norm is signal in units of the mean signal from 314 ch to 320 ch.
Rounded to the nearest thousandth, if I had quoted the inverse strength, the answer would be 0.764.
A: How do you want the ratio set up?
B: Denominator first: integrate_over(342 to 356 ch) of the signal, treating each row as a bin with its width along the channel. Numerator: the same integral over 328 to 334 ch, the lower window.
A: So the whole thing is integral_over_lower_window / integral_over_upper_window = 0.44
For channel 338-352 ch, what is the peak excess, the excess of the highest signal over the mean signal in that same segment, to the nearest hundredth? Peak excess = 0.37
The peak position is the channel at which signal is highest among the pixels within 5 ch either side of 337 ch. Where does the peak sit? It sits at 337.0 ch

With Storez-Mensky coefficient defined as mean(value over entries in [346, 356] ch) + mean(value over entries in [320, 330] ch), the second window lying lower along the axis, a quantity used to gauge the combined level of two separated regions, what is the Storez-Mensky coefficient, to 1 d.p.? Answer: 22.0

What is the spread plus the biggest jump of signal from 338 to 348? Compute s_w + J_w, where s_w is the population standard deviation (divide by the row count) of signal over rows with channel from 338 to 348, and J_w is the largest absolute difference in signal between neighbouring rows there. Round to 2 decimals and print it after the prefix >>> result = 0.76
